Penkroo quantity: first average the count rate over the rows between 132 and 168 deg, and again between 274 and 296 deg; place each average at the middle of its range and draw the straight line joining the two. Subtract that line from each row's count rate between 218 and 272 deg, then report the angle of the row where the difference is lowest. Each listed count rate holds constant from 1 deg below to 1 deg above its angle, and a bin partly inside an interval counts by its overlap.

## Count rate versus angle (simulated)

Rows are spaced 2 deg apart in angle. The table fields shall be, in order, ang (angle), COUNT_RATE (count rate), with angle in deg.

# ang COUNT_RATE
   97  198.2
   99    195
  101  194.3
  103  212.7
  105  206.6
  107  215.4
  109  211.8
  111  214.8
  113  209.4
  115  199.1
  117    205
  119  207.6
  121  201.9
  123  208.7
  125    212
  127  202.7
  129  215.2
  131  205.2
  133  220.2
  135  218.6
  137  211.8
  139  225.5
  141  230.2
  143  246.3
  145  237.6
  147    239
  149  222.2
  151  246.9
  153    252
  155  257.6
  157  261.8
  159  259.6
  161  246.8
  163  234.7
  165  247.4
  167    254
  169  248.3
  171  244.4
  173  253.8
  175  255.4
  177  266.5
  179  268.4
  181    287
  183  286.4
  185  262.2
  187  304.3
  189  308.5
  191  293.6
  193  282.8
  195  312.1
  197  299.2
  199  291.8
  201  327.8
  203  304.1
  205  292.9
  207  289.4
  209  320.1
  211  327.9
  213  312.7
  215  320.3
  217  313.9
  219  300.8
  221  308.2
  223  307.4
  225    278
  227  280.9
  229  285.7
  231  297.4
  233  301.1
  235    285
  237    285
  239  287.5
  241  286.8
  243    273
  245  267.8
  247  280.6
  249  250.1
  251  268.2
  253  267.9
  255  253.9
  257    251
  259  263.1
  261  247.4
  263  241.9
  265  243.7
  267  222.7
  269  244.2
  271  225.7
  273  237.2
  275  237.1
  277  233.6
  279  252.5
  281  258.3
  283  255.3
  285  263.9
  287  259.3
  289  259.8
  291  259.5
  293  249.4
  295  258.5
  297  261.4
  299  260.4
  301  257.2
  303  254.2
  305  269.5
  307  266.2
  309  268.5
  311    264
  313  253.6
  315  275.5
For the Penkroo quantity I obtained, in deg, 267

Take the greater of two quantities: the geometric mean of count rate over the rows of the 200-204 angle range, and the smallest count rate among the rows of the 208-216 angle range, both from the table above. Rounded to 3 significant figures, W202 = 316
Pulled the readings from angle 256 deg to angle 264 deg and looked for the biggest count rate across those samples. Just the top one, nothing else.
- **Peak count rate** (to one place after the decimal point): 263.1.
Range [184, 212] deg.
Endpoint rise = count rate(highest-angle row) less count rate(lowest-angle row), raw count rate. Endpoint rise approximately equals 66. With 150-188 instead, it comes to 57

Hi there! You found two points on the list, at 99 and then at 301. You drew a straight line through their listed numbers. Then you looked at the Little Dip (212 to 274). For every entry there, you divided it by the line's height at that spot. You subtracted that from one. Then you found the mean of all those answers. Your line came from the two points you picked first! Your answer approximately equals -0.15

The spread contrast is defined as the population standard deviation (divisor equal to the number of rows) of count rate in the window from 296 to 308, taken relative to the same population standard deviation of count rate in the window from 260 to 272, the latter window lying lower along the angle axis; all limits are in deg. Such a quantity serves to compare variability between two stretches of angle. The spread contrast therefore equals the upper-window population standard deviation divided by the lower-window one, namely 0.53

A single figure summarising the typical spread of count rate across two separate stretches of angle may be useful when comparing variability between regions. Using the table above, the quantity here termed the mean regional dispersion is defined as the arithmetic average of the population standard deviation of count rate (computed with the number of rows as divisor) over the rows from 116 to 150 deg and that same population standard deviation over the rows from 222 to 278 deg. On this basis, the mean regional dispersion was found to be 18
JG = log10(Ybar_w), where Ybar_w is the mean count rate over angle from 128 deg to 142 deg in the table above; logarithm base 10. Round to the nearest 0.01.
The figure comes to 2.34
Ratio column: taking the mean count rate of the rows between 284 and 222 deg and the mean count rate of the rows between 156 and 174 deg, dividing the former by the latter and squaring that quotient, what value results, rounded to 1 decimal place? 1.1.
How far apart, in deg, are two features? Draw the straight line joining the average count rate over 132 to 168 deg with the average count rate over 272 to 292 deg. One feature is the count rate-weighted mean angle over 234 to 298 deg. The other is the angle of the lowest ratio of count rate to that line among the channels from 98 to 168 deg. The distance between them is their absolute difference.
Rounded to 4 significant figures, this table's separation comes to 164.4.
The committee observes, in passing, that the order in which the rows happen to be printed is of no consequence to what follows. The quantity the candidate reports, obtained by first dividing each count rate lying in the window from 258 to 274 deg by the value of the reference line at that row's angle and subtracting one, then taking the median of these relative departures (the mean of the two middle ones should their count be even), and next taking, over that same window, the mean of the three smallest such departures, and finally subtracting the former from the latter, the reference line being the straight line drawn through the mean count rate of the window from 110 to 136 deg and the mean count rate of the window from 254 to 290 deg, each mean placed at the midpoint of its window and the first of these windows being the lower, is -0.06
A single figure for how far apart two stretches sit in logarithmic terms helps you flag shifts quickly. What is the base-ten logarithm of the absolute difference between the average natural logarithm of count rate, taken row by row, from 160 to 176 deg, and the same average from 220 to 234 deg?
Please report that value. -0.77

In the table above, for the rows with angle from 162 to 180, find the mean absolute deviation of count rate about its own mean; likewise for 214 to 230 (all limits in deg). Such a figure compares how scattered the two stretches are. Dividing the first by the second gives 0.6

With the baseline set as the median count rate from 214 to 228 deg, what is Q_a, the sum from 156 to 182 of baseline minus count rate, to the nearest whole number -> 668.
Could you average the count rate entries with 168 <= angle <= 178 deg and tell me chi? 254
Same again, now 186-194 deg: 297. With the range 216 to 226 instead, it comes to 302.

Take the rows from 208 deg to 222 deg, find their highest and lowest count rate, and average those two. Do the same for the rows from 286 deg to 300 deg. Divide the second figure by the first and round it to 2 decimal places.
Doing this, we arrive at 0.81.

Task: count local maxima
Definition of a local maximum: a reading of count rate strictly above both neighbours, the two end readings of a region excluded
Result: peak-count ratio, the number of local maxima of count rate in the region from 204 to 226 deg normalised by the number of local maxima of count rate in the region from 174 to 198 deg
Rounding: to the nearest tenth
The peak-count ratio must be 1.0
